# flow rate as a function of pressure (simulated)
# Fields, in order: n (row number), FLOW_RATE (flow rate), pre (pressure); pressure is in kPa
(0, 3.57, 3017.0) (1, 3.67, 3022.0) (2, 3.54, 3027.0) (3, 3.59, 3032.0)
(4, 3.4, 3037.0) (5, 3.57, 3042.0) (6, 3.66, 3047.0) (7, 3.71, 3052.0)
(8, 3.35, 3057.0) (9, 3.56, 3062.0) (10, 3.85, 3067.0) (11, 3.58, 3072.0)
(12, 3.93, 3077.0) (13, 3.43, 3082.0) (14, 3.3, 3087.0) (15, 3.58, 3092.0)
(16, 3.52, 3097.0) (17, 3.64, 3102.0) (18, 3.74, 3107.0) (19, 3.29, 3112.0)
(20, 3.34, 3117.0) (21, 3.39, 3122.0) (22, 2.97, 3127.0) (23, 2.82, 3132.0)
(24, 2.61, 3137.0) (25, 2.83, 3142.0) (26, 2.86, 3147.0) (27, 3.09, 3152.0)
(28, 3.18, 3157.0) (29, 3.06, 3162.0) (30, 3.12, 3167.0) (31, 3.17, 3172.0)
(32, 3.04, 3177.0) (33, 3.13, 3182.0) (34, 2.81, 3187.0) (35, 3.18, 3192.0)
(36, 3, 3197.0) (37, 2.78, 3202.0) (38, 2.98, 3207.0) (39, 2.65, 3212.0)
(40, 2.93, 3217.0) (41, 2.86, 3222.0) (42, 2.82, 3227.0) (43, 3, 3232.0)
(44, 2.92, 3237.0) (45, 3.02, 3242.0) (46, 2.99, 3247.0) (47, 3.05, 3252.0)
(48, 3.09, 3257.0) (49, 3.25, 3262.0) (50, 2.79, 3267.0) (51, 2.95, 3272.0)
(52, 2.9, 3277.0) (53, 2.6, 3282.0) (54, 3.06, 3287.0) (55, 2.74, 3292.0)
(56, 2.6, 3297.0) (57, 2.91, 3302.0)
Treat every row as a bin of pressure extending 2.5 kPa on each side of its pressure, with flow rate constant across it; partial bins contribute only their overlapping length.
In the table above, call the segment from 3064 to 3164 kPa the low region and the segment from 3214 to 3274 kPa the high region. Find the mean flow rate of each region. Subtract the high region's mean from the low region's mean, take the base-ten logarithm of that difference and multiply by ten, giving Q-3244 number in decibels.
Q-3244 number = -4.8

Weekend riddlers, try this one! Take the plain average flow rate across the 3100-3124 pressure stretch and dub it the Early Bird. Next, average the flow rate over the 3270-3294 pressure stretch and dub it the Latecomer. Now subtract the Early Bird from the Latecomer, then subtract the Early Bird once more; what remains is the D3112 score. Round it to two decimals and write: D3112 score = -4.11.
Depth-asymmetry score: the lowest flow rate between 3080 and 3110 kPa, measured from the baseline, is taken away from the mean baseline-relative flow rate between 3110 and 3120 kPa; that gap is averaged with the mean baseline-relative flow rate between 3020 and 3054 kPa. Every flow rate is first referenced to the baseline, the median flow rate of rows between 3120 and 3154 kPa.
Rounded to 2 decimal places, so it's 0.37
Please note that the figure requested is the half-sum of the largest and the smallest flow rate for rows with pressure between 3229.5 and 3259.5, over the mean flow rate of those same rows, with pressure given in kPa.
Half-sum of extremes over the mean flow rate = 1.00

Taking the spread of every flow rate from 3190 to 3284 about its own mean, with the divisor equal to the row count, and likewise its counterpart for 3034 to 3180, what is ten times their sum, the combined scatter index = 4.9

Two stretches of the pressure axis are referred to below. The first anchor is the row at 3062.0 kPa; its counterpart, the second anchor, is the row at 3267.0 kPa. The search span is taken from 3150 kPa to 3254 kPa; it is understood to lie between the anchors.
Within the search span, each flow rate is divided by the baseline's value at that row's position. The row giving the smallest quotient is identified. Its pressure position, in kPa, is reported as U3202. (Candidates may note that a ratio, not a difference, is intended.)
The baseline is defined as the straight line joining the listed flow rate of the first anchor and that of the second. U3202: 3212.0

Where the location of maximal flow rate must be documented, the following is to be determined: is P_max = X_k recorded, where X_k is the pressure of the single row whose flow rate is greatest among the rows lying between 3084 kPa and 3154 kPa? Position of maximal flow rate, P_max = 3107.0 kPa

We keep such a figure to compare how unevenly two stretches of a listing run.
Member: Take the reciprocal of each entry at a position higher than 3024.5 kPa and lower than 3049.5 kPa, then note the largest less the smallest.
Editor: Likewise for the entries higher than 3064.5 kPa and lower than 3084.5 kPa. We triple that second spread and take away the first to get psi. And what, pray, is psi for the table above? 0.0904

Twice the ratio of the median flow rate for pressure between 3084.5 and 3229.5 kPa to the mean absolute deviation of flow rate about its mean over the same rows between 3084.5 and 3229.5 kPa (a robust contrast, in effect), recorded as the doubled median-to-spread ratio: 26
